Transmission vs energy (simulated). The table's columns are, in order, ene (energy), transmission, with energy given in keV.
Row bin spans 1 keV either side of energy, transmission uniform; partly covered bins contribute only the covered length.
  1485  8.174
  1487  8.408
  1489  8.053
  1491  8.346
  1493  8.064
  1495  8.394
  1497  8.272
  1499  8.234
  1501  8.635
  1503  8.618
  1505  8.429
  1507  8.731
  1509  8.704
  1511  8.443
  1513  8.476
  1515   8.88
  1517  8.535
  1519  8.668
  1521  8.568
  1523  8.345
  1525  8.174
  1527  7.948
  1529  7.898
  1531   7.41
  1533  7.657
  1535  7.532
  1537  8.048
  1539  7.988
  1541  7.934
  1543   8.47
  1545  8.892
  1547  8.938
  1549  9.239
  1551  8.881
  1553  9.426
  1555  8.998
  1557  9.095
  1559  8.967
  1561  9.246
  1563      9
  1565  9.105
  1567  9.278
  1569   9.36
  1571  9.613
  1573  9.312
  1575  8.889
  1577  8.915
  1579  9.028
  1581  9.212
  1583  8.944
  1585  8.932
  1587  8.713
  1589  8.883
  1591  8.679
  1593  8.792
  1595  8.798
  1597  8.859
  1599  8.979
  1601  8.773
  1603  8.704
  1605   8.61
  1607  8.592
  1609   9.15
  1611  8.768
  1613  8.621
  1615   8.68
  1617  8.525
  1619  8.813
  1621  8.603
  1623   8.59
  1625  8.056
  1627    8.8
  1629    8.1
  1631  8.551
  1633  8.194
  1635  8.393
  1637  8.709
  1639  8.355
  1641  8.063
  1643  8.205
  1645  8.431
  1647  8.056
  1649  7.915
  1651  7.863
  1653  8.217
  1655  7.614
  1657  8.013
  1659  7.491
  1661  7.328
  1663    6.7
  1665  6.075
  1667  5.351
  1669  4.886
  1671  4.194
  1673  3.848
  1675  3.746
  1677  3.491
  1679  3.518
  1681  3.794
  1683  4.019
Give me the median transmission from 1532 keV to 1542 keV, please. 7.93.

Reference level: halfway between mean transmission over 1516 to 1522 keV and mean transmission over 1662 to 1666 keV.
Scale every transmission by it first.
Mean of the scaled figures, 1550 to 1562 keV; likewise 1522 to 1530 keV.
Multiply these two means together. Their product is 1.31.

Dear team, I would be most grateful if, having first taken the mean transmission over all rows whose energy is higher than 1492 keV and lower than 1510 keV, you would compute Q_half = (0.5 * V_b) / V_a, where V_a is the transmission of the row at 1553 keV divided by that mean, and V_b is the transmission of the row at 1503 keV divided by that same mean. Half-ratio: 0.46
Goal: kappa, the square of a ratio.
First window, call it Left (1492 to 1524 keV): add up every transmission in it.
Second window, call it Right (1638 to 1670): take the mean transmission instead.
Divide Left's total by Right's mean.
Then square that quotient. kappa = 337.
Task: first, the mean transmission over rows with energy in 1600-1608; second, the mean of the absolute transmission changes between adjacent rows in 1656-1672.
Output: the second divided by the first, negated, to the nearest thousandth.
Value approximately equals -0.063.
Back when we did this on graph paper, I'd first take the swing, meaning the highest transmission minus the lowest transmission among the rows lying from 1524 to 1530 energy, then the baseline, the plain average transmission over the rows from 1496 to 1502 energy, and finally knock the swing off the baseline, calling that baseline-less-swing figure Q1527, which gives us 8.10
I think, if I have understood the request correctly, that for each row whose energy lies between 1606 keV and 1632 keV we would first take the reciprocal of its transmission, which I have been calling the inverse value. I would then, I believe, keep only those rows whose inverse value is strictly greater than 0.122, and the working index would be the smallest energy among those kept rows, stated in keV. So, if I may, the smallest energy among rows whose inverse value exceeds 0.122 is 1625 keV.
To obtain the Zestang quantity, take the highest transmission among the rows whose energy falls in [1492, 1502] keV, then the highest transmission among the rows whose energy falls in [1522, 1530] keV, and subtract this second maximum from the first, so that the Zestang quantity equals 0.3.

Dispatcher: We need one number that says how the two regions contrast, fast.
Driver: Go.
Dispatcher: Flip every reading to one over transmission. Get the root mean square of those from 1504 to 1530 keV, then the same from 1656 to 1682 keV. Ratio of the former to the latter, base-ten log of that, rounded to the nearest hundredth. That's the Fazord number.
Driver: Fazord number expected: -0.26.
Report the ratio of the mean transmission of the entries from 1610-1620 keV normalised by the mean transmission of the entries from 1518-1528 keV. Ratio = 1.04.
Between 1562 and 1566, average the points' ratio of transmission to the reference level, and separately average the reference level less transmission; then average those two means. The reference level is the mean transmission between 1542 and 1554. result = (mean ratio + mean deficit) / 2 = 0.47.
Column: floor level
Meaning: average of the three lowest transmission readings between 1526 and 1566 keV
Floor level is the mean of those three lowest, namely 7.5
